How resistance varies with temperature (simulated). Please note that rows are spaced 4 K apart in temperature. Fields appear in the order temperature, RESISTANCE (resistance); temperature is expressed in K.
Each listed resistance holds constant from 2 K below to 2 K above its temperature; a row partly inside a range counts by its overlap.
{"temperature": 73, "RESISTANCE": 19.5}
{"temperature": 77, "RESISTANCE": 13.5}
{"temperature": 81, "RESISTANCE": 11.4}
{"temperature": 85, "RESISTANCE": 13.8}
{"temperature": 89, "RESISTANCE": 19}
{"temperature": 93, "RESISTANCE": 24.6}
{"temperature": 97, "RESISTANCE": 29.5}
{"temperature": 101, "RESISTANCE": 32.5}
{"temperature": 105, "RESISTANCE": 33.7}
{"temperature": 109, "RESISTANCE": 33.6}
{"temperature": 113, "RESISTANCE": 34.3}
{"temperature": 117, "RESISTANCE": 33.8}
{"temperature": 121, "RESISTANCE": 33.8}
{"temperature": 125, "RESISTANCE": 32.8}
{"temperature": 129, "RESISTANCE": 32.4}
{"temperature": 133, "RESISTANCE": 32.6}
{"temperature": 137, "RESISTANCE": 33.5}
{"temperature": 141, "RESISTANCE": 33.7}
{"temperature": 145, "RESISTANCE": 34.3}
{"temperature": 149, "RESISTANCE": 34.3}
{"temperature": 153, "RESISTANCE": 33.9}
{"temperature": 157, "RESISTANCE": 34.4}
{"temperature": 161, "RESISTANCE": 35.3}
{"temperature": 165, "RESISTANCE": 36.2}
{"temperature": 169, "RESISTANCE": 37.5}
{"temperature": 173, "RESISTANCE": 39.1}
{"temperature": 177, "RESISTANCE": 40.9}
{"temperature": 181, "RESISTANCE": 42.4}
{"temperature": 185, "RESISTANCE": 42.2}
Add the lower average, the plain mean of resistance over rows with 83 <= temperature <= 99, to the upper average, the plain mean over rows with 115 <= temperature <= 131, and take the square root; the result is 7.41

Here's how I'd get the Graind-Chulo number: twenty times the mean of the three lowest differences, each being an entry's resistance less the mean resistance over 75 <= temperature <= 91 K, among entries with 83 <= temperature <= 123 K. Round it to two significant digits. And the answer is 94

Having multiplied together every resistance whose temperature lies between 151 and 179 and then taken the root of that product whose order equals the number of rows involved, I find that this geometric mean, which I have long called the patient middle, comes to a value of 37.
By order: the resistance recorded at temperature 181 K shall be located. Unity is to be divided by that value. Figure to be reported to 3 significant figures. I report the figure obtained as 0.0236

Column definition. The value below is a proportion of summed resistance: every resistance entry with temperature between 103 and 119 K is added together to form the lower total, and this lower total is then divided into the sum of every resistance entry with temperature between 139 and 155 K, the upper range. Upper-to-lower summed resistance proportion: 1.01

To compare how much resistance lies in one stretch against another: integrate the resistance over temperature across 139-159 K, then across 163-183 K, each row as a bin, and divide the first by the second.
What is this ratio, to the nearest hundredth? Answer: 0.87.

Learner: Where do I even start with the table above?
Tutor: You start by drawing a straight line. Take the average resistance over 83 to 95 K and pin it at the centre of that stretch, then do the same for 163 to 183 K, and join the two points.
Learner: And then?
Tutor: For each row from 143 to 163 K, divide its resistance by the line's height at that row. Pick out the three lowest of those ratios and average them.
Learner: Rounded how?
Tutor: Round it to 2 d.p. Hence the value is 0.98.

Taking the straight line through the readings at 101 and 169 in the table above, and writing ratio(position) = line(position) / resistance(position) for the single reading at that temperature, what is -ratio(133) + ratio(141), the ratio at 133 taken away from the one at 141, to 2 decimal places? -0.02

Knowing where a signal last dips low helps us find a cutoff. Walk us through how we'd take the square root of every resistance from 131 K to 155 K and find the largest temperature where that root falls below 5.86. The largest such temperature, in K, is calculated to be 153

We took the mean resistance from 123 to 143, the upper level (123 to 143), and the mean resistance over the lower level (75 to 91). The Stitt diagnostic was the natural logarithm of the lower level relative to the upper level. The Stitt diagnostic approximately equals -0.8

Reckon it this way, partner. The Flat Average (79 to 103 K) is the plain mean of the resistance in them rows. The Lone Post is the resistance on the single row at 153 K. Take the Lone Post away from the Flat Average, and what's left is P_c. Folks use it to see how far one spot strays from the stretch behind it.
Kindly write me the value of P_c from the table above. -12.1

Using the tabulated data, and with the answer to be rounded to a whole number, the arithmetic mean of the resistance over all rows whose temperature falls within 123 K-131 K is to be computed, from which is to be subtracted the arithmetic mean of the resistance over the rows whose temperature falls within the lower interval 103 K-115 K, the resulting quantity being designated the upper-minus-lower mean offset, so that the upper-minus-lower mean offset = -1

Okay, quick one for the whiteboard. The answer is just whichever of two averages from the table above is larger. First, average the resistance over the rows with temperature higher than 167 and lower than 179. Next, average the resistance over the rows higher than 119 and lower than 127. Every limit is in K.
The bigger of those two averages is 39.2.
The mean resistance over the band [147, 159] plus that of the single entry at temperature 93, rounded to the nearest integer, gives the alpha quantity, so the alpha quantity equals 59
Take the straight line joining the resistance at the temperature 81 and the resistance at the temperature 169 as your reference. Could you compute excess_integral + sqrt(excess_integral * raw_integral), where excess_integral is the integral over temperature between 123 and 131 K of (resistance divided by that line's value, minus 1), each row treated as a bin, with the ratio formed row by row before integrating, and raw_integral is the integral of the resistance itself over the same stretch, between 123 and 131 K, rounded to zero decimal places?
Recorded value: 28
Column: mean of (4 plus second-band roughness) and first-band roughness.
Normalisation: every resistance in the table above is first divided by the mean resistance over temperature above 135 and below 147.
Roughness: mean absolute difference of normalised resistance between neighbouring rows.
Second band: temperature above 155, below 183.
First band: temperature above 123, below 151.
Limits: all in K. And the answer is 2.025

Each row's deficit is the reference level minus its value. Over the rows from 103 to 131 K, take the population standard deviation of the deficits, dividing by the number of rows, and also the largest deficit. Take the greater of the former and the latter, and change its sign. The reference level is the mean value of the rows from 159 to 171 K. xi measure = -3.9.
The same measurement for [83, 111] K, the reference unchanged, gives -22.5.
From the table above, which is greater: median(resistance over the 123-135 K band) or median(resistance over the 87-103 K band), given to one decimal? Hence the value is 32.6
